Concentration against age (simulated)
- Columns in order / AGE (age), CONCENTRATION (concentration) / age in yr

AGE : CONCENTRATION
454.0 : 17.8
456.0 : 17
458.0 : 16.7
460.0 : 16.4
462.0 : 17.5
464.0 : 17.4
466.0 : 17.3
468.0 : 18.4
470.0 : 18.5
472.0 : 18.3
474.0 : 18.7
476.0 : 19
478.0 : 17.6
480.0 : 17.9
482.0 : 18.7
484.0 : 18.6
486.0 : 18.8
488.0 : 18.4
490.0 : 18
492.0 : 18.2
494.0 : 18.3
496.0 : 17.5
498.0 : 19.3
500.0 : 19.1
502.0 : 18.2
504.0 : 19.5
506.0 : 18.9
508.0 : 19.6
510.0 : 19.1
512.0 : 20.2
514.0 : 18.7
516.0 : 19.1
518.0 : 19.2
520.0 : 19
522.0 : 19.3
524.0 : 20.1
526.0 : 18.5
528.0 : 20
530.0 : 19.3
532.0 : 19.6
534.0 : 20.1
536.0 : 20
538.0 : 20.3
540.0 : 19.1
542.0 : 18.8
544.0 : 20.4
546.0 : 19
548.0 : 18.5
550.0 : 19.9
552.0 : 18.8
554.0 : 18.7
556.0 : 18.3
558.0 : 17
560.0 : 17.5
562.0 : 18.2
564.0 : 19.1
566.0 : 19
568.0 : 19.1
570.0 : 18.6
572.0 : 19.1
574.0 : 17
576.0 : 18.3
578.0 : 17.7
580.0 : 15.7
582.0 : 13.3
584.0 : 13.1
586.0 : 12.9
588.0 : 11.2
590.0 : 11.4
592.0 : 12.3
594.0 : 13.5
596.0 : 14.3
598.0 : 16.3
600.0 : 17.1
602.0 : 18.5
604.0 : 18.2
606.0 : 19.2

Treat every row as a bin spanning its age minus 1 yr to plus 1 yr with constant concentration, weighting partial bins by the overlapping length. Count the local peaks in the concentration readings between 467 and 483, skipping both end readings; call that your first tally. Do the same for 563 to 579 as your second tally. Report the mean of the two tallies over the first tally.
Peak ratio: 1.25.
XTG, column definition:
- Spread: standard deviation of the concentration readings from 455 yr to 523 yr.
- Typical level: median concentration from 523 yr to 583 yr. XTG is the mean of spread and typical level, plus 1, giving 10.9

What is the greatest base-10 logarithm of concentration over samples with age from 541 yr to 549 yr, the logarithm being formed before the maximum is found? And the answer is 1.310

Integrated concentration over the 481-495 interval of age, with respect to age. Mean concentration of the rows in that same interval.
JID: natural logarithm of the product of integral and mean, 8.47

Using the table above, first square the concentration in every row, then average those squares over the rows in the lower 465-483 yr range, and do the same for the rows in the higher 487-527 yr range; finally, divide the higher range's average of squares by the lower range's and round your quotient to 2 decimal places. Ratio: 1.07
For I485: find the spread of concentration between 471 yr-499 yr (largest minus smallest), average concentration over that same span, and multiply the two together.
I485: 33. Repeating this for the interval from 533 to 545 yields 32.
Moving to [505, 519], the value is 29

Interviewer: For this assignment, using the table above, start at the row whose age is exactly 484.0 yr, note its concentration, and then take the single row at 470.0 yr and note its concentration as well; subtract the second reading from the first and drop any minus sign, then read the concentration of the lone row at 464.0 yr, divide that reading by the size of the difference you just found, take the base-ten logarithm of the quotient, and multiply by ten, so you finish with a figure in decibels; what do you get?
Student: 22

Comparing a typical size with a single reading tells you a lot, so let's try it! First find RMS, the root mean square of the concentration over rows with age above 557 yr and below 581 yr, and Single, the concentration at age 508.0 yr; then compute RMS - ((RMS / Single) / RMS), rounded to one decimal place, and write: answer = 18.0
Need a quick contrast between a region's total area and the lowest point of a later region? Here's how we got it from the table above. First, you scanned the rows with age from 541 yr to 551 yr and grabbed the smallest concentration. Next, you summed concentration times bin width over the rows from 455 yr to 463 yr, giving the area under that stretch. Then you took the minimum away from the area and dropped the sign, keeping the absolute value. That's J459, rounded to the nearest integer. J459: 117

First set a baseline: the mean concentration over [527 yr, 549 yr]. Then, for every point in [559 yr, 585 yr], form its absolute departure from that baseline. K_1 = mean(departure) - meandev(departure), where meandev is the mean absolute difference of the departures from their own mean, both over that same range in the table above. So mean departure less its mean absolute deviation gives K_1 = 0.6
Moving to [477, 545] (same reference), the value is 0.4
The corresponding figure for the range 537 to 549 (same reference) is 0.6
